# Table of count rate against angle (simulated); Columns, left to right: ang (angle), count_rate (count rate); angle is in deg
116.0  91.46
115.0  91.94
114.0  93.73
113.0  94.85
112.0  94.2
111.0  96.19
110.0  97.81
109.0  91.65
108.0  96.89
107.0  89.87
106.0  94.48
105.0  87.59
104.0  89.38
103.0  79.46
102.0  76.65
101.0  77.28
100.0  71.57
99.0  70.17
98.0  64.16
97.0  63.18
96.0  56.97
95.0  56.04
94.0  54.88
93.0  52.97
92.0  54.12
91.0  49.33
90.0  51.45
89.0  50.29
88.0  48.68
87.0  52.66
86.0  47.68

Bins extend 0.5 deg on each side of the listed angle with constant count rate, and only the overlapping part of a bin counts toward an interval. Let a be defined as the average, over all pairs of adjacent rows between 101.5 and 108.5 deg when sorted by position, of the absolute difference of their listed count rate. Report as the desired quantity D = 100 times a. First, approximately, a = 6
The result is 551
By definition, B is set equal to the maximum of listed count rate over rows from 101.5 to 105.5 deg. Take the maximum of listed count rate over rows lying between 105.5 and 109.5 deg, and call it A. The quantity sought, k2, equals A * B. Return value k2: 8660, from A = 96.89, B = 89.38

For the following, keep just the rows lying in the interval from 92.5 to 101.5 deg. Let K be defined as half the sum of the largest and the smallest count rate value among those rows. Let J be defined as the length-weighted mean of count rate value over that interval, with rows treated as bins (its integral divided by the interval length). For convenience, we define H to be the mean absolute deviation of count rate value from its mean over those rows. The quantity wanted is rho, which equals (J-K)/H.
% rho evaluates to -0.3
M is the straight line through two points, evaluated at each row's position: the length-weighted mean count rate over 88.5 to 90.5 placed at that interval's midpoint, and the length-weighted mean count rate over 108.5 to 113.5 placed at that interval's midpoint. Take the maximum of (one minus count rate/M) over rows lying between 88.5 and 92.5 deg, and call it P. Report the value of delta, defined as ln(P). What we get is -2.5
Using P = 0.09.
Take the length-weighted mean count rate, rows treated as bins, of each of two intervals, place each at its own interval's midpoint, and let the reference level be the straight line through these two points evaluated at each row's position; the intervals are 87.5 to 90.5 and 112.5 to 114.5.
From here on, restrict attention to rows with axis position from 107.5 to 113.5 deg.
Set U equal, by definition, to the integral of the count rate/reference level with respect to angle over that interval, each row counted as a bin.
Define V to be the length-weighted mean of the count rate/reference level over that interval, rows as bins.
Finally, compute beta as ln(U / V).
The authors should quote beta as 1.8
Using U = 6.4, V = 1.07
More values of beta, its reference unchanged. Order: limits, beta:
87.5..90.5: 1.1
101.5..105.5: 1.4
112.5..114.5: 0.7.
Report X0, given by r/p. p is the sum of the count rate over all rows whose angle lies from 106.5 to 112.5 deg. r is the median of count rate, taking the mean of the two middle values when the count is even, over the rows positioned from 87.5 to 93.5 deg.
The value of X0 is 0.090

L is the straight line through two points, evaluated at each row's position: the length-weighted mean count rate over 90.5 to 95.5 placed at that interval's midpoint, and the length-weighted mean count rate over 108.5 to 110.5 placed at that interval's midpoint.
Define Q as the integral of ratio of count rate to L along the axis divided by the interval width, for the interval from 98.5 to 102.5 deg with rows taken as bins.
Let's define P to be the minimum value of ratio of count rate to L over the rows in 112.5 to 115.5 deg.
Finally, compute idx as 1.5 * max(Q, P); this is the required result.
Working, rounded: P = 0.85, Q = 1.02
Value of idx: 1.54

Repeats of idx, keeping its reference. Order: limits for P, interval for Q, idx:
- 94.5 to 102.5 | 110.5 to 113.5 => 1.41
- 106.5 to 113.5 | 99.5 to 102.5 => 1.53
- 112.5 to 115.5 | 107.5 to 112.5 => 1.49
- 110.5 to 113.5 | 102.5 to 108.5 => 1.59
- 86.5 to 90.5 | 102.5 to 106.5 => 1.68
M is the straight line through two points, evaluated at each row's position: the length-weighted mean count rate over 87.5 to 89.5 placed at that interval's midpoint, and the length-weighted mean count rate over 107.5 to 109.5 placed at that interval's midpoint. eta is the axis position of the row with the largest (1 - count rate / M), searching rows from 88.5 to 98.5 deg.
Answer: 96.0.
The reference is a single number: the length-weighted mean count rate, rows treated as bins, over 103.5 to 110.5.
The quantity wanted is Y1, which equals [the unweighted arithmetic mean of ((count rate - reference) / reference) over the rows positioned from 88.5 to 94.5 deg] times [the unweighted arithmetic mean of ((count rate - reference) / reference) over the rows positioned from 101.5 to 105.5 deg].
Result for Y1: 0.044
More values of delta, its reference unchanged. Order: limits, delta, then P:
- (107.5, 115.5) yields -2.2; 0.11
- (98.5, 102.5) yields -4.5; 0.01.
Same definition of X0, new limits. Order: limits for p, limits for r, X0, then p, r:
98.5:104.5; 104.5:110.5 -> 0.200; 465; 93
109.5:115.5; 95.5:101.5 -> 0.118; 569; 67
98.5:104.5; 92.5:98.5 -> 0.122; 465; 57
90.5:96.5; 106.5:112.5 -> 0.294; 324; 95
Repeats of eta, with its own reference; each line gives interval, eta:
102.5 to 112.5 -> 112.0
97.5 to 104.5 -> 98.0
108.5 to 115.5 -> 115.0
